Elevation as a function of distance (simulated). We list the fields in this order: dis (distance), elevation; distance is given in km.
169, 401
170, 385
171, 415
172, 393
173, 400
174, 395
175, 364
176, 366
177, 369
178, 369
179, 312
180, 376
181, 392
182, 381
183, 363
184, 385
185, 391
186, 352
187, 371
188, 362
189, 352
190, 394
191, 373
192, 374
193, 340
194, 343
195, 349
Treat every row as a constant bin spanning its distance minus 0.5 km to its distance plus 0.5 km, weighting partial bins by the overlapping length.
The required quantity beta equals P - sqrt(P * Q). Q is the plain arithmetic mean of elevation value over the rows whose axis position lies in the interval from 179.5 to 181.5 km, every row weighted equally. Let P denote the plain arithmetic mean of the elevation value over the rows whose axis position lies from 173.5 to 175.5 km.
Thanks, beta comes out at -2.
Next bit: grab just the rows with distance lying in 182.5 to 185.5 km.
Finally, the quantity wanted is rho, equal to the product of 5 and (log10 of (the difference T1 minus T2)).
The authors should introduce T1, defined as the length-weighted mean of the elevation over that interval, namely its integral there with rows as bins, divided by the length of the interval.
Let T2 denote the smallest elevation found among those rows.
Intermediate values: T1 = 380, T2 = 363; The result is 6.1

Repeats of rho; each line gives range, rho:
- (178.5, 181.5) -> 8.4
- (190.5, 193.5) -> 6.7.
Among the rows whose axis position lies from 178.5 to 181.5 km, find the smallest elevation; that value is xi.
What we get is 312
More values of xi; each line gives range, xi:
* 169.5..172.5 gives 385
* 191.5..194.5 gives 340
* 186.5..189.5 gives 352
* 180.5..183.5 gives 363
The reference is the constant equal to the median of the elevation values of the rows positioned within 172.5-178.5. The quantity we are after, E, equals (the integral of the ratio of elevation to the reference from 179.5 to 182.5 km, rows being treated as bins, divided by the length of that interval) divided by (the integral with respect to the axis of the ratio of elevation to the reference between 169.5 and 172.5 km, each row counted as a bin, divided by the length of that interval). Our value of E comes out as 0.96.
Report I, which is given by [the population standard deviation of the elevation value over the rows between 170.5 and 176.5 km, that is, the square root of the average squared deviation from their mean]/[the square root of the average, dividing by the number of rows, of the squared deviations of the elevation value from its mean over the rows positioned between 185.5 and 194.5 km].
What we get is 1.1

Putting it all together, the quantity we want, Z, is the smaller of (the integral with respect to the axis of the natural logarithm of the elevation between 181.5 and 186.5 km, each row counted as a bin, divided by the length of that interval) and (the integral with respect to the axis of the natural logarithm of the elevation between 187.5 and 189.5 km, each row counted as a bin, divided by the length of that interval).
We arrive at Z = 5.878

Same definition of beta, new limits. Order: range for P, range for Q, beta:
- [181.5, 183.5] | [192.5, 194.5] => 16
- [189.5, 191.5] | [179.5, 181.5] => 0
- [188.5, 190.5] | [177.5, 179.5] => 17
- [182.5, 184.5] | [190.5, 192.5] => 0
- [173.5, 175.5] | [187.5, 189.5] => 11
